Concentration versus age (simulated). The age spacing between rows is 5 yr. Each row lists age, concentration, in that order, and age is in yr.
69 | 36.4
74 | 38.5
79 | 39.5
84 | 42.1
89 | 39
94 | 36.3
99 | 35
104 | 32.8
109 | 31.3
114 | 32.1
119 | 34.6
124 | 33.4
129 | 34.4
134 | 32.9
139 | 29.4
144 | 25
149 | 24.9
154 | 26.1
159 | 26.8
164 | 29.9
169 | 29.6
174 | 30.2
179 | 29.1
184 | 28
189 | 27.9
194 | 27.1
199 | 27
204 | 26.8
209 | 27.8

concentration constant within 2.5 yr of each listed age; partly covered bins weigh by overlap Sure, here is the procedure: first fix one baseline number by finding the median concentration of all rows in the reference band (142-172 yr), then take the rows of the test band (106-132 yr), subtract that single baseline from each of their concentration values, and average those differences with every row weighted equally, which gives 7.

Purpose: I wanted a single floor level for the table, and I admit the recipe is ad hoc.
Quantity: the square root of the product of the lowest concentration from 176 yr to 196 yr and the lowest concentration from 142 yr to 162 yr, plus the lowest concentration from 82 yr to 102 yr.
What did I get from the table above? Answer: 61.0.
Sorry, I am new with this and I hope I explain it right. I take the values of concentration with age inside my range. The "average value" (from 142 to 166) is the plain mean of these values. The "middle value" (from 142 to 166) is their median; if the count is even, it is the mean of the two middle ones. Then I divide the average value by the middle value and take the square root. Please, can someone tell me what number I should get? 1.008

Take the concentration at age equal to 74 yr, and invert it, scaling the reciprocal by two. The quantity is 0.052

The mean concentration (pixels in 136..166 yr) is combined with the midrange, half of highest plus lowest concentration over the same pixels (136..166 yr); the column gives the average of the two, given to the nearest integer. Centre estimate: 27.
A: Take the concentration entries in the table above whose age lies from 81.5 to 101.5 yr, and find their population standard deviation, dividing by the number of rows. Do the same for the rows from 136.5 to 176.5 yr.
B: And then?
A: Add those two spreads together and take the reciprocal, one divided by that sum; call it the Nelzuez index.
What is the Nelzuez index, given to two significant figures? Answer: 0.21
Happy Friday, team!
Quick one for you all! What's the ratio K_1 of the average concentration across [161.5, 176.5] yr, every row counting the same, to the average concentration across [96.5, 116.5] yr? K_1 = 0.91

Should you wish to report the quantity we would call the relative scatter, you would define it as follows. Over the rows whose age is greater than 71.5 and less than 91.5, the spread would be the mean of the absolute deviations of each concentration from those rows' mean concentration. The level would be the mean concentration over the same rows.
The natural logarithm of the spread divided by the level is -3.53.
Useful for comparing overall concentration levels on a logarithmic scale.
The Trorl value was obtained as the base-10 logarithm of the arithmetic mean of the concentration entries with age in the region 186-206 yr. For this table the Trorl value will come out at 1.435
